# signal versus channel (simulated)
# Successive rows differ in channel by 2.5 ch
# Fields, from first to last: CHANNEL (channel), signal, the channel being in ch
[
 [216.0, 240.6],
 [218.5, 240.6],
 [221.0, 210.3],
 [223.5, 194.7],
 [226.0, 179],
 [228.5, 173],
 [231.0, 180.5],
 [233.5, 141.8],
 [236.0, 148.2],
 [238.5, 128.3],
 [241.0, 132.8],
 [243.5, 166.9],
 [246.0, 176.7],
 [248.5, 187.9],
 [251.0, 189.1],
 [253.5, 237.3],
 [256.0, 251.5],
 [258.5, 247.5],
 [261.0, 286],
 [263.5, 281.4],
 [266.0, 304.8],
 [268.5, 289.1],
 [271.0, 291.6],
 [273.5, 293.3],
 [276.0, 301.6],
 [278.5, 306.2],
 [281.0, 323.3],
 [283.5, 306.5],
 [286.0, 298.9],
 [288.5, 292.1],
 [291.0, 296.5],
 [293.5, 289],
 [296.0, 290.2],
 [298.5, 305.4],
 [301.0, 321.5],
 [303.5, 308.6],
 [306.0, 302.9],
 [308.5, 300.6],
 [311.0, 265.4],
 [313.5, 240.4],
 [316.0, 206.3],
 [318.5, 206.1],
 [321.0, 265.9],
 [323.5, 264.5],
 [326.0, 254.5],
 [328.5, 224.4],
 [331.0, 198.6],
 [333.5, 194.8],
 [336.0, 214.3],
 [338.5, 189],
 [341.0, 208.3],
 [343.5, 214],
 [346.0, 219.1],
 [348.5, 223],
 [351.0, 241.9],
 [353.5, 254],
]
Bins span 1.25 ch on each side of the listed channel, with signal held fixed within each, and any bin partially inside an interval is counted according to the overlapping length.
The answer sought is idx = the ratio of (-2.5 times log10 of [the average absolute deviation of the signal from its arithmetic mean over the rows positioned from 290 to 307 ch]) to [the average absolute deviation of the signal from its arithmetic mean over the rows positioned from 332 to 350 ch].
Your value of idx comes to -0.24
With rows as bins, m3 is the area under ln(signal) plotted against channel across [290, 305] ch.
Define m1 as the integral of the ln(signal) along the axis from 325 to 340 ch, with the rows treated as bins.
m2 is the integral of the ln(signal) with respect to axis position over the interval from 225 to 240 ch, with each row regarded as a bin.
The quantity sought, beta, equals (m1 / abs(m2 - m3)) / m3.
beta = 0.1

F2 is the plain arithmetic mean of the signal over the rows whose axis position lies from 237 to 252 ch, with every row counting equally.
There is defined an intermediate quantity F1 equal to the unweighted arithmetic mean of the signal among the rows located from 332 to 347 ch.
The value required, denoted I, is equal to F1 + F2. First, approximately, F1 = 207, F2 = 164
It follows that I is 370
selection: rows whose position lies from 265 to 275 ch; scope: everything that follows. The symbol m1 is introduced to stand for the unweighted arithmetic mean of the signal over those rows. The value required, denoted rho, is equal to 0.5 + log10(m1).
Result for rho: 2.97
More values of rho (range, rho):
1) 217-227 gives 2.81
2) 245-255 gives 2.80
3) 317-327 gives 2.89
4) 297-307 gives 2.99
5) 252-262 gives 2.91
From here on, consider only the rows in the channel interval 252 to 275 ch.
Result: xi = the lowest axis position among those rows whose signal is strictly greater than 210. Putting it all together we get 253.5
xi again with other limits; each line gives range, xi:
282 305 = 283.5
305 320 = 306.0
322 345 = 323.5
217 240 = 218.5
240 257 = 253.5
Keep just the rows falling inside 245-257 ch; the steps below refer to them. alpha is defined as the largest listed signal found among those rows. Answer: 251.5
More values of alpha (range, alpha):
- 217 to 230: 240.6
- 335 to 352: 241.9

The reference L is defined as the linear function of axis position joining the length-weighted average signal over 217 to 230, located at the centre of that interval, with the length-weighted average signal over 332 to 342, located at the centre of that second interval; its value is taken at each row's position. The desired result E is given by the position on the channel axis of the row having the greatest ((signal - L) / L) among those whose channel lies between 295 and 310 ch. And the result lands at 301.0 ch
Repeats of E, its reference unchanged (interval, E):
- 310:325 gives 321.0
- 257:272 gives 266.0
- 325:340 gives 326.0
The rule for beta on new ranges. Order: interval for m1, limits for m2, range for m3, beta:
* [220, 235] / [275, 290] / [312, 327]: 0.3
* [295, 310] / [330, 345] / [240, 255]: 0.6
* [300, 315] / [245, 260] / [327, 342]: 1.6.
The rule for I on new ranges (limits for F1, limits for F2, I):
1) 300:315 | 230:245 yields 440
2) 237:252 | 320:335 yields 397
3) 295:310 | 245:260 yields 520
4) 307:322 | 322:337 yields 473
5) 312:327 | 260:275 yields 531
